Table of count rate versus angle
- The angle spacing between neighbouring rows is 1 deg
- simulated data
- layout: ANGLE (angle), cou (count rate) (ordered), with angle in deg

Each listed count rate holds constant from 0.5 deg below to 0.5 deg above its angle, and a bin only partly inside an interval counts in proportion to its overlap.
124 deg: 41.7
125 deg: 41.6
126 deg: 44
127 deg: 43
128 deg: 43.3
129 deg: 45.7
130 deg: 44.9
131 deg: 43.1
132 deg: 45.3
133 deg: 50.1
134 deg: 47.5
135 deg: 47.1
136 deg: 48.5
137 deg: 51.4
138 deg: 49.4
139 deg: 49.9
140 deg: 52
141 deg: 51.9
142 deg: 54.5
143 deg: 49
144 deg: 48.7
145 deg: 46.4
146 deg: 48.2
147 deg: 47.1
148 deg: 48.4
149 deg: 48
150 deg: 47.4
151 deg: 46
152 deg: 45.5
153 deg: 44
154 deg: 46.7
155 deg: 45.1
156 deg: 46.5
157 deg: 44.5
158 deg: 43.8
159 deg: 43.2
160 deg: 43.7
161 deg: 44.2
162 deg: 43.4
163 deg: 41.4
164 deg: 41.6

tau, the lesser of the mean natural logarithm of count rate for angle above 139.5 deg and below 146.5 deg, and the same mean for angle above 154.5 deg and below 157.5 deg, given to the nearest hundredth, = 3.81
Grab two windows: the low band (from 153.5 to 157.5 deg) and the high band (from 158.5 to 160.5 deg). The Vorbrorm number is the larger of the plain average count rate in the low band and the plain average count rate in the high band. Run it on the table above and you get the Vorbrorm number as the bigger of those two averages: 45.7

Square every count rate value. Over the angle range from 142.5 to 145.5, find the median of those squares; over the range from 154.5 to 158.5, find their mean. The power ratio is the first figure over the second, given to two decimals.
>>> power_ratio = 1.17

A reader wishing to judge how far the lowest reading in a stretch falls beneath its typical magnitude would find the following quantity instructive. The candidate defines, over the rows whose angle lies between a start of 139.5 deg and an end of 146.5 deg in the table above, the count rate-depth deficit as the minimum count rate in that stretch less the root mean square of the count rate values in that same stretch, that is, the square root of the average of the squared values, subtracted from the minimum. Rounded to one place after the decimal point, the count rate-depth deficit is -3.8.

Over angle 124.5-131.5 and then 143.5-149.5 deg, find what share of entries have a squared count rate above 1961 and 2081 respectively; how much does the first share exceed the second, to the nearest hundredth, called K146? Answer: -0.71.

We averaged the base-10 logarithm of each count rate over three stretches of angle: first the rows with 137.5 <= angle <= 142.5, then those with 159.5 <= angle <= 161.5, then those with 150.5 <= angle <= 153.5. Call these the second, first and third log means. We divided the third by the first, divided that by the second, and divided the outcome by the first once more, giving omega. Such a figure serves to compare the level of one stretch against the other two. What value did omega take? 0.358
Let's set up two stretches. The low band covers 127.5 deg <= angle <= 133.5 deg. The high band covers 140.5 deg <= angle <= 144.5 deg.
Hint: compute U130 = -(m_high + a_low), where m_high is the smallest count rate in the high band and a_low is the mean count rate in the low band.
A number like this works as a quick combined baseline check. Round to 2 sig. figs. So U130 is -94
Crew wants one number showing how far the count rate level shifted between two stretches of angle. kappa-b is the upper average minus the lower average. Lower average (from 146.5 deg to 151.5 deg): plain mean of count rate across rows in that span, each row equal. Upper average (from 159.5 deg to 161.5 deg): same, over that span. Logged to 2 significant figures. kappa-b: -3.4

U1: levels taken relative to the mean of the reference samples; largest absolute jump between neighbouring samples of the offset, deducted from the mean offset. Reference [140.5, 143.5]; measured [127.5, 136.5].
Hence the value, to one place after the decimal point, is -10.4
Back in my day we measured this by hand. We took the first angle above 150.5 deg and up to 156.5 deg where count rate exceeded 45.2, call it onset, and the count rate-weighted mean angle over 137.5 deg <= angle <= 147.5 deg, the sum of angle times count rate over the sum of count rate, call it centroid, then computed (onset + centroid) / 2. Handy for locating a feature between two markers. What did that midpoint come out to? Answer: 146.7 deg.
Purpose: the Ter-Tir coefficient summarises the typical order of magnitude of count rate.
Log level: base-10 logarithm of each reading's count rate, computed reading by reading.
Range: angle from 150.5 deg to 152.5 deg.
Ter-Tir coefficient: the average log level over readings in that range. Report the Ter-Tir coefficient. 1.66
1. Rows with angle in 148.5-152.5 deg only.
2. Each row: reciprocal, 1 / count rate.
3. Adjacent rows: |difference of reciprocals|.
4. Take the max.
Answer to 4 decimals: 0.0006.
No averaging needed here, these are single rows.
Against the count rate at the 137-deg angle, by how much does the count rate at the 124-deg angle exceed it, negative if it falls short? -10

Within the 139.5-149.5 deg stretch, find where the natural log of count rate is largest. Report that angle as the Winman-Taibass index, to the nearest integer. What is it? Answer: 142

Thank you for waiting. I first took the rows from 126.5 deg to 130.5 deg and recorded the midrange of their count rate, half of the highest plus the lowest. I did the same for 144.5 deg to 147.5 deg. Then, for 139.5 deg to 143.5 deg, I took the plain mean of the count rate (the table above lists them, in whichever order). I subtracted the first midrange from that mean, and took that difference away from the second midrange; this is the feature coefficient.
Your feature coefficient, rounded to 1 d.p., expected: 39.8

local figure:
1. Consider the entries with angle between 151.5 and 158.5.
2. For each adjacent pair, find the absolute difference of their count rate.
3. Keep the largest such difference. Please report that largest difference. 2.7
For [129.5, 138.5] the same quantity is 4.8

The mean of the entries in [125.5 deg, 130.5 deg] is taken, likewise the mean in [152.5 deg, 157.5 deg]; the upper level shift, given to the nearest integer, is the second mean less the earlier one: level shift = 1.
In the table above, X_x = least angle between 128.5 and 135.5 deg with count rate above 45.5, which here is 129 deg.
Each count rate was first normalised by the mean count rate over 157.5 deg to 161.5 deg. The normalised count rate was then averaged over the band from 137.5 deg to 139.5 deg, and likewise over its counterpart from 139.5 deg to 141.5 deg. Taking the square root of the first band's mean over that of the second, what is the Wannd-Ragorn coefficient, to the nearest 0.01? 0.98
